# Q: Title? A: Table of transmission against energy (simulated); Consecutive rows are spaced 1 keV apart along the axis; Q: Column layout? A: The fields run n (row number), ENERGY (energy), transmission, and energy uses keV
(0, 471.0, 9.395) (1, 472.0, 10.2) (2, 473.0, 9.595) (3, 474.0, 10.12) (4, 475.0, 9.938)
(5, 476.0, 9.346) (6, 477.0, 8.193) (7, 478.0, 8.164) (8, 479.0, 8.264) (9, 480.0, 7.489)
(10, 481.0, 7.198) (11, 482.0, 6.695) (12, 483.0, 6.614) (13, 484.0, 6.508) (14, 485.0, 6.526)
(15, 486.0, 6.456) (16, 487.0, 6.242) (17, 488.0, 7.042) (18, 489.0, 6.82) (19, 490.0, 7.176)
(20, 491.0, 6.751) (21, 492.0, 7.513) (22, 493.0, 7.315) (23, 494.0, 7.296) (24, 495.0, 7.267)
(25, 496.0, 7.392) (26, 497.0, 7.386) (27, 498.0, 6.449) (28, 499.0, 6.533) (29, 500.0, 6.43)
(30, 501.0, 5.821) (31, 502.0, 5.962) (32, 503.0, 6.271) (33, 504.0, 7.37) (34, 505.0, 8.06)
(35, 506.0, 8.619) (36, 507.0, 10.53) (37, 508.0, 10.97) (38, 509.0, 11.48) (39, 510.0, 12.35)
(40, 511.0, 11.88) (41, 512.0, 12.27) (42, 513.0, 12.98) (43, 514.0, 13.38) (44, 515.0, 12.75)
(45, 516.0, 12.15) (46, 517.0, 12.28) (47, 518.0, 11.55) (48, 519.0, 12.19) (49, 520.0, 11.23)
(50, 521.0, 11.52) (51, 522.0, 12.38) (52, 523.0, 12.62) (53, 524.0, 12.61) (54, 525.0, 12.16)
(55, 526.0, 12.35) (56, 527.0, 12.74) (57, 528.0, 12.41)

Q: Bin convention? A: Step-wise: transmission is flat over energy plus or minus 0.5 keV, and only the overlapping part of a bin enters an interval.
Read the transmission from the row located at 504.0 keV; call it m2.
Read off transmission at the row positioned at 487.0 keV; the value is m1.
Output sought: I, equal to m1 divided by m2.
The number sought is 0.85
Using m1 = 6.242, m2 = 7.37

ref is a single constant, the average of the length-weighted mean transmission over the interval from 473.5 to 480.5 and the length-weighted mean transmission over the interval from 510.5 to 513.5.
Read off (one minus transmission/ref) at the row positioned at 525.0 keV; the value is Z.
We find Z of -0.15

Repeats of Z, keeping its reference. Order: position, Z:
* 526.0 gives -0.17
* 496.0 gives 0.30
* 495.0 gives 0.31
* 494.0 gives 0.31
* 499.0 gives 0.38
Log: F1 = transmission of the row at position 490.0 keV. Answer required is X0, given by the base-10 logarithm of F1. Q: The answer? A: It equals 0.86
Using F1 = 7.176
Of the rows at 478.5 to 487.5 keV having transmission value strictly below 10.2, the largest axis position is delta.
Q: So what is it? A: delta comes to 487.0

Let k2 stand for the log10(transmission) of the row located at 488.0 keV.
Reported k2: 0.85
